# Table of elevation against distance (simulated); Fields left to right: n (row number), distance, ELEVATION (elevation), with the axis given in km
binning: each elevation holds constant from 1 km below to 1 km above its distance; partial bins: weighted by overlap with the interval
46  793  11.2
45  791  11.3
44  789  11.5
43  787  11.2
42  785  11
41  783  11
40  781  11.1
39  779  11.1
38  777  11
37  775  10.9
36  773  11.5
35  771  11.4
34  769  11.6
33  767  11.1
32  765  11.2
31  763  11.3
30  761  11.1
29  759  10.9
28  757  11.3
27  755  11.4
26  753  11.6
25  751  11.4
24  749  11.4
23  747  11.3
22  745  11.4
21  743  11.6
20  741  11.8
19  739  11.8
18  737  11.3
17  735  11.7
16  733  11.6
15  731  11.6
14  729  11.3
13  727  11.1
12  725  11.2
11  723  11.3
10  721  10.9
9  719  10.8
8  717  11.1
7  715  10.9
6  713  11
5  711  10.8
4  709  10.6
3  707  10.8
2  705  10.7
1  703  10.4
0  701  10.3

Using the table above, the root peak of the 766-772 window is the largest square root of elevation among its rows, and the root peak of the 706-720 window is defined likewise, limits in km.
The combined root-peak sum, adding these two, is 6.74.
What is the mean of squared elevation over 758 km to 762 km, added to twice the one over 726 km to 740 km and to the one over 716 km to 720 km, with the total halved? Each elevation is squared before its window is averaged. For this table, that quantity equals 252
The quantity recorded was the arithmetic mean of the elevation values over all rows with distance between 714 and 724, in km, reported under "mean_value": 11.0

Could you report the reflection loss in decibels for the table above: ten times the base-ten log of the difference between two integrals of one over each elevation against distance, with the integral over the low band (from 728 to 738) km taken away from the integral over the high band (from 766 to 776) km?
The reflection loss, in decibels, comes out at -18.0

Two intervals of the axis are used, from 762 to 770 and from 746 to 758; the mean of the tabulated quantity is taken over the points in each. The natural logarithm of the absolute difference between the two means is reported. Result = -2.3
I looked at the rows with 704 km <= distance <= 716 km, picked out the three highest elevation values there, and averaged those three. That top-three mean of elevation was 10.9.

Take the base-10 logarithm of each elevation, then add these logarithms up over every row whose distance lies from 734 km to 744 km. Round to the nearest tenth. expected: 5.3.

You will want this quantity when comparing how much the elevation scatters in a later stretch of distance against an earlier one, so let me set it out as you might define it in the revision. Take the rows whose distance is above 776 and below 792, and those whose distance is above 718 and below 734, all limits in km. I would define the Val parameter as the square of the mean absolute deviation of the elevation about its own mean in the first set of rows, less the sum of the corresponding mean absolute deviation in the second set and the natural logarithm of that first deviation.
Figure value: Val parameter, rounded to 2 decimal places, 1.78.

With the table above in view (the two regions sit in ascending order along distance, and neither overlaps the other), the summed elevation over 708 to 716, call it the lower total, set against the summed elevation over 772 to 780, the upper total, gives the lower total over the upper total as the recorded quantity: 0.973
